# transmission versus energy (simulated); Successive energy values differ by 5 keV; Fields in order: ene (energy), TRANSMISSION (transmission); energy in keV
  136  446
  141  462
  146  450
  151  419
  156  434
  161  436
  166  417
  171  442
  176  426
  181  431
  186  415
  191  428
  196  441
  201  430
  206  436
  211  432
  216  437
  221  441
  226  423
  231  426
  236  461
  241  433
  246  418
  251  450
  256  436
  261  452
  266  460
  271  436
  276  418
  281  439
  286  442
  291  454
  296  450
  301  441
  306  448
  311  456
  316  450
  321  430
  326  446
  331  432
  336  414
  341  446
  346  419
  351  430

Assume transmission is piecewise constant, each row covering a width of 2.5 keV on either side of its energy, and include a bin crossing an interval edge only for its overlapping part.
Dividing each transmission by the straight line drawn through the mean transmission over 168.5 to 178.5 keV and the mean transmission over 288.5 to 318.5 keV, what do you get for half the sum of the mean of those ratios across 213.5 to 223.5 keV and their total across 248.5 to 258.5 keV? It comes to 1.50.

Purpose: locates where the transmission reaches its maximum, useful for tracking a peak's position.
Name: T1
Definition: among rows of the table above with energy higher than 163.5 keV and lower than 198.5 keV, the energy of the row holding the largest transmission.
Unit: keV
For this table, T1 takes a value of 171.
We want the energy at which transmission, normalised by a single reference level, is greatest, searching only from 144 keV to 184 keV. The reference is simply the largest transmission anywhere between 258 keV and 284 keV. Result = 146 keV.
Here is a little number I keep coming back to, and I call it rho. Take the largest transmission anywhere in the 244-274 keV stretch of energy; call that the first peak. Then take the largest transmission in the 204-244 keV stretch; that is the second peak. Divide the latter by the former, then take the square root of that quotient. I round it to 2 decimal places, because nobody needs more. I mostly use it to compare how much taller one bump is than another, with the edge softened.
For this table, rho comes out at 1.00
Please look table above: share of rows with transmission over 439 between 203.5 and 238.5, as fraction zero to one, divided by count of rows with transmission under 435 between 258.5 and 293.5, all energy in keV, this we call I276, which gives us 0.29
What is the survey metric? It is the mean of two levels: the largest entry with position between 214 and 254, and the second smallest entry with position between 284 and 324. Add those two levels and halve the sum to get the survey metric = 451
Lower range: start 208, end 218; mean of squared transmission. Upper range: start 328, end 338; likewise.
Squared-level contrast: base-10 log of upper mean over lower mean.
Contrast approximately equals -0.02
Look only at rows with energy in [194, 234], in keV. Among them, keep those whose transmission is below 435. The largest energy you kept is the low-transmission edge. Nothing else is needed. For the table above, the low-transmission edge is 231 keV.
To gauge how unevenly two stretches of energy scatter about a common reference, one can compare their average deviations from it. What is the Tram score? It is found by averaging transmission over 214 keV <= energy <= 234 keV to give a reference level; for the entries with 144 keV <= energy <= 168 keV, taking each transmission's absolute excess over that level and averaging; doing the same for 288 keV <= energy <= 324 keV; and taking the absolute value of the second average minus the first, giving 5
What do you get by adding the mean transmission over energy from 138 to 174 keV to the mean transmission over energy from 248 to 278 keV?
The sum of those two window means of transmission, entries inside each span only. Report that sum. 879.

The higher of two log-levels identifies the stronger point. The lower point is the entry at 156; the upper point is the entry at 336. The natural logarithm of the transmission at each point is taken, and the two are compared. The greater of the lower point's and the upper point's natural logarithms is 6.07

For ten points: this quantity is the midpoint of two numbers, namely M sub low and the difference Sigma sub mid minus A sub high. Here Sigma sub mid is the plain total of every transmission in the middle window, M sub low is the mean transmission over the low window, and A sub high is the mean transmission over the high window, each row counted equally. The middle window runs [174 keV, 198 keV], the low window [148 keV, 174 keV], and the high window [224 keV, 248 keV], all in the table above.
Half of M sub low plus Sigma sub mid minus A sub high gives 1069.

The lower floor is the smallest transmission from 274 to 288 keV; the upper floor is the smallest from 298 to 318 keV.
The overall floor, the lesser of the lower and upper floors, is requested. 418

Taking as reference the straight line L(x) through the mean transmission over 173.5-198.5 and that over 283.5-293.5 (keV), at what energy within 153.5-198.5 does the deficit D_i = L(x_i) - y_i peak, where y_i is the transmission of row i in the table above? 186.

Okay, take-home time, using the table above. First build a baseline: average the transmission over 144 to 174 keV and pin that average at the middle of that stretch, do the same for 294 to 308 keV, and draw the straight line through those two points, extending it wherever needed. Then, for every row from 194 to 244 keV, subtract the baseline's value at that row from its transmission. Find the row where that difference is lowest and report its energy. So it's 226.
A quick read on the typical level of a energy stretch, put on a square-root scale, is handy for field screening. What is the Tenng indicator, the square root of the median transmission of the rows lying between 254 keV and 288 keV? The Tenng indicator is 21.0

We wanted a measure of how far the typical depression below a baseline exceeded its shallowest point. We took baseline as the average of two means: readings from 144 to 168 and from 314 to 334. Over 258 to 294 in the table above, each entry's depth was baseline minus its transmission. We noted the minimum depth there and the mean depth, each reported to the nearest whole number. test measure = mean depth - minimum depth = 17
